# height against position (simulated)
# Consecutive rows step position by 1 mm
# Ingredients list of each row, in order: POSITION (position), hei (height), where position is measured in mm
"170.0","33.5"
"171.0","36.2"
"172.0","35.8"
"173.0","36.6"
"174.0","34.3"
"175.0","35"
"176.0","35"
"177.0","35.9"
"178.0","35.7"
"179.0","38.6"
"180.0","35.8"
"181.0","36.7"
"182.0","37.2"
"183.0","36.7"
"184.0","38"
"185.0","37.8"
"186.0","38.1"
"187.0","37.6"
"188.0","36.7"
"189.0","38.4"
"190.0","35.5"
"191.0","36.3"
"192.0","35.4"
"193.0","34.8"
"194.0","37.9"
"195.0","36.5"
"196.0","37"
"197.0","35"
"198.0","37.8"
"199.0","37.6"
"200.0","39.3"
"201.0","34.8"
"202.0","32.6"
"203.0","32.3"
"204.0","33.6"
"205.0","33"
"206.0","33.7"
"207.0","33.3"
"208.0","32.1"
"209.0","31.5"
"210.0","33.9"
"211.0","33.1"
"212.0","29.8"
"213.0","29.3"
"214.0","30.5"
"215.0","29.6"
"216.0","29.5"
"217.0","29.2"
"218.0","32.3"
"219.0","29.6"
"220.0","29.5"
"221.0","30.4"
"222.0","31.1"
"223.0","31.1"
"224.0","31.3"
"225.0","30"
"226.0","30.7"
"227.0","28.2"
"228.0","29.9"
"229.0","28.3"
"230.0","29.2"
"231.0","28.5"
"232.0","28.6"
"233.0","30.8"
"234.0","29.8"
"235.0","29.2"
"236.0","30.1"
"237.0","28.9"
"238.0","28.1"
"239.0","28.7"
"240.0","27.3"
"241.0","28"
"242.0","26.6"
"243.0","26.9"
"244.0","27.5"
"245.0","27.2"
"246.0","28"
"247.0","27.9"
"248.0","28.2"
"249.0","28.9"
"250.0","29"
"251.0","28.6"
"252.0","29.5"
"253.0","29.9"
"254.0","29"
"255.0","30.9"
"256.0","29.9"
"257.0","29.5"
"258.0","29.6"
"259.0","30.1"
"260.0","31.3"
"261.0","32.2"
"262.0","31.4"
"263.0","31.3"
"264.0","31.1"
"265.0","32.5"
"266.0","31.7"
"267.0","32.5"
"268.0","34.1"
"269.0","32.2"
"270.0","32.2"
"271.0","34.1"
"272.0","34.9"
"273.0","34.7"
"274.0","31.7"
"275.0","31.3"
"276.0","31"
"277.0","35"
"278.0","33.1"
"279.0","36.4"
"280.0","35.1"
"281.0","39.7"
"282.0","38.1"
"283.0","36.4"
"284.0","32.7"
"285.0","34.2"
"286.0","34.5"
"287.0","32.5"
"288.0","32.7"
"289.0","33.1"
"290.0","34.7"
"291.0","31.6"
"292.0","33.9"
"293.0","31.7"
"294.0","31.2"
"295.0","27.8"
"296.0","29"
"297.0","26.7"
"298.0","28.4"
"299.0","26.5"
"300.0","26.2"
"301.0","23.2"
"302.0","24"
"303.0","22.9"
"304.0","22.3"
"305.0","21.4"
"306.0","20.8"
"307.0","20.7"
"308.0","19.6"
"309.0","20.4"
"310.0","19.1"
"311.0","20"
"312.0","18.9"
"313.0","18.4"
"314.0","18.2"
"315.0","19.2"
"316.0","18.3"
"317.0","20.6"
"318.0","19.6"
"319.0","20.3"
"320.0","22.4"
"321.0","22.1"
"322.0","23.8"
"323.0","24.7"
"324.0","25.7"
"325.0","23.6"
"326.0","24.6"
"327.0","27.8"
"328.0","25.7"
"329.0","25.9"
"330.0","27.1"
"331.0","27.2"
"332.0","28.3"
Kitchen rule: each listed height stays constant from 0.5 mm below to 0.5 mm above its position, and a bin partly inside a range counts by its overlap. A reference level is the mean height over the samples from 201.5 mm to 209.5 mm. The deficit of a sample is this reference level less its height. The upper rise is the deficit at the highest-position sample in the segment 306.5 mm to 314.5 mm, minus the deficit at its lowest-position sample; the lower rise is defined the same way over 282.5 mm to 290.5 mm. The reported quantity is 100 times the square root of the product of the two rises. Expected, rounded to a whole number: 206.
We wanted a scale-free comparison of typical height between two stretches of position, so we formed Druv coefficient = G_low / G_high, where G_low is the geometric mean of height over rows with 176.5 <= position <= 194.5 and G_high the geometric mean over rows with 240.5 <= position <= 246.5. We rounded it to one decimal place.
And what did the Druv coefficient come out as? 1.3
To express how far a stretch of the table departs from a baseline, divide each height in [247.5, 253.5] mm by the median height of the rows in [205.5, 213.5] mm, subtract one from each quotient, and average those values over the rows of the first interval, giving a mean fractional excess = -0.110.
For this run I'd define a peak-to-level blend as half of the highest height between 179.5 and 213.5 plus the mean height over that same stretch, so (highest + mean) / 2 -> 37.3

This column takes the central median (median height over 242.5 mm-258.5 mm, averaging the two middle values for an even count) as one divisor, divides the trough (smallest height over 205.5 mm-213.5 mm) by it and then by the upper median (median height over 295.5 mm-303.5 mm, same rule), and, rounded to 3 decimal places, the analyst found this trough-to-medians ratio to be 0.038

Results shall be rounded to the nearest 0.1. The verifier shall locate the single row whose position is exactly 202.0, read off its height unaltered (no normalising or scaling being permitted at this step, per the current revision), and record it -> 32.6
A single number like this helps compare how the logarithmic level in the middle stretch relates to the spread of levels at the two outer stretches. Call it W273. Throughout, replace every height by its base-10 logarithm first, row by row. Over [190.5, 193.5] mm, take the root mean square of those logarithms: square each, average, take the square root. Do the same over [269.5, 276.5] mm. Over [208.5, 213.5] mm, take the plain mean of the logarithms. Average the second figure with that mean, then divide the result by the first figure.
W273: 0.97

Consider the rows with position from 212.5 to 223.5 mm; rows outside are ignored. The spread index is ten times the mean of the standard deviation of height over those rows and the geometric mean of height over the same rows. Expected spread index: 156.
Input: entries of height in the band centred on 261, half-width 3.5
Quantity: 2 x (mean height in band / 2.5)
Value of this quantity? 24.8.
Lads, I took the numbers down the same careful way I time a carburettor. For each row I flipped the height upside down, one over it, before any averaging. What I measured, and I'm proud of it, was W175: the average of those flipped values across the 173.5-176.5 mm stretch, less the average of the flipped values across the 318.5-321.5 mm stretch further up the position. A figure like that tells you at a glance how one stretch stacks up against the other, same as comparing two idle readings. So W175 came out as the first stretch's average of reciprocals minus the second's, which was -0.018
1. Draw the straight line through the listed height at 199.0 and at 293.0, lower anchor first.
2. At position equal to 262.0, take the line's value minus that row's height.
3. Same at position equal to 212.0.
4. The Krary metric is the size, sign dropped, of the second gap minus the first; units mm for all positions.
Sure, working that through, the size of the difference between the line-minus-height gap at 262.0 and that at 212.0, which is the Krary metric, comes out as 4.7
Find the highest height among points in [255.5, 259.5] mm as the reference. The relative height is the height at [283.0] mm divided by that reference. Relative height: 1.21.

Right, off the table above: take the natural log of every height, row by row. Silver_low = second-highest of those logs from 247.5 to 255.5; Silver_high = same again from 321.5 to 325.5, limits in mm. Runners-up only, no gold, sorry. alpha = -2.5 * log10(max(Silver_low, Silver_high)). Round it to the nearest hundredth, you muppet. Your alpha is -1.33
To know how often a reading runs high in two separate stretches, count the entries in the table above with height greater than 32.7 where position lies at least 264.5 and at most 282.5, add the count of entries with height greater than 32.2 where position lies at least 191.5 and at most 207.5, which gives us 26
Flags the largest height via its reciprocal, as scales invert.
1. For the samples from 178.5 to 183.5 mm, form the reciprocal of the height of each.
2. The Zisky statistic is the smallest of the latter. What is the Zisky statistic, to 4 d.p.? 0.0259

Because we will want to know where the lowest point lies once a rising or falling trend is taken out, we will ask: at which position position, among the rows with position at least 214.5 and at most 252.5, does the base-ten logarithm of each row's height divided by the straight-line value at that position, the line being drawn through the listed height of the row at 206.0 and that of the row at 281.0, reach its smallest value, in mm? 242.0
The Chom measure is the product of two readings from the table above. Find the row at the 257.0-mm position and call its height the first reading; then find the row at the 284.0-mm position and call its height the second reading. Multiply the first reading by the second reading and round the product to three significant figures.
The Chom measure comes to 965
